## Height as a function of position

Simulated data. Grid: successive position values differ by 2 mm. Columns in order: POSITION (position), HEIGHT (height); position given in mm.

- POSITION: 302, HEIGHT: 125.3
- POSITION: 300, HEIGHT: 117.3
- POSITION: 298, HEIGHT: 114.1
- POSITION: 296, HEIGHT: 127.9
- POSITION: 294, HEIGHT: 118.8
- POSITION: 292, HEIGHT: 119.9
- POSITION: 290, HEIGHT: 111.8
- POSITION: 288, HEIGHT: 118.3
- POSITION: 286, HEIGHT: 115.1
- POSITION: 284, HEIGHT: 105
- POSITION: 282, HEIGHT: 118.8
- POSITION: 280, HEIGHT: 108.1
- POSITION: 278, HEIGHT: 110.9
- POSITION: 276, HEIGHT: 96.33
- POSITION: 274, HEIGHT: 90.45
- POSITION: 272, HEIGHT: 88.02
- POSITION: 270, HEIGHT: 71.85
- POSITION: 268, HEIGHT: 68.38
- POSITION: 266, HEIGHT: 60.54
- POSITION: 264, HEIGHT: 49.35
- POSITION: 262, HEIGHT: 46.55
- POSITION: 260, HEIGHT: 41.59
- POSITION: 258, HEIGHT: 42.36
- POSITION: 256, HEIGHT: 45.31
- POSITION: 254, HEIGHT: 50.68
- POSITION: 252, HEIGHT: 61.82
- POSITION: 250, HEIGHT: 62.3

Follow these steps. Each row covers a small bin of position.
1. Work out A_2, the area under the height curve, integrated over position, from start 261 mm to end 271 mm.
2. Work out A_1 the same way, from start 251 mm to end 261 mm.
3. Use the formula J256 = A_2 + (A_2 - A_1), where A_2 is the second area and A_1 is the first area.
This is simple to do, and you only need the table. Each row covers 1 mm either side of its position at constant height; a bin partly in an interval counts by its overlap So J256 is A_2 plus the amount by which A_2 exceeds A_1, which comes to 703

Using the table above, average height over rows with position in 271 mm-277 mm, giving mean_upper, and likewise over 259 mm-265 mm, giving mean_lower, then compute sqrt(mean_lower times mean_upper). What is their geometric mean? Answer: 65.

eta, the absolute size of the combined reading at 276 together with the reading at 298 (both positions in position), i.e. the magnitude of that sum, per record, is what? 210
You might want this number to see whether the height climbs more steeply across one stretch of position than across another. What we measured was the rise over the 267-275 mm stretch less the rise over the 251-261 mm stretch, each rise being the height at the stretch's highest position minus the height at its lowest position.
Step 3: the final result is 42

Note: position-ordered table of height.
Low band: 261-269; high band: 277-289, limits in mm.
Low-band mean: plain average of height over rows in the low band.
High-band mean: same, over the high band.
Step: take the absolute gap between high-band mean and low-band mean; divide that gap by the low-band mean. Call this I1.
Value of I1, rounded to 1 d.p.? 1.0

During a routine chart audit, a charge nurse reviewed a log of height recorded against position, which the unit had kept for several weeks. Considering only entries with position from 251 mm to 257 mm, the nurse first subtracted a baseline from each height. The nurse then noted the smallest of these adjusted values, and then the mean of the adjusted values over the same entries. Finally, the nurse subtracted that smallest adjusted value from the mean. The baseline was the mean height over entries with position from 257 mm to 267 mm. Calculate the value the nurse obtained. 7.3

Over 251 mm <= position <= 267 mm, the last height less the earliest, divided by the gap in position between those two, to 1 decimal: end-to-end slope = -0.1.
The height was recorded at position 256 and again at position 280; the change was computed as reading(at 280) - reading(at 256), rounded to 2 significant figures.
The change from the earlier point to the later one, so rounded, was 63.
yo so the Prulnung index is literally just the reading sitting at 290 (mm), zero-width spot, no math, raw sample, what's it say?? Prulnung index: 111.8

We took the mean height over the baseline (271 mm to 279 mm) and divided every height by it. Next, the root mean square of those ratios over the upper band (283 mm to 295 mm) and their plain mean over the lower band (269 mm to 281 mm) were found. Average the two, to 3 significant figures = 1.08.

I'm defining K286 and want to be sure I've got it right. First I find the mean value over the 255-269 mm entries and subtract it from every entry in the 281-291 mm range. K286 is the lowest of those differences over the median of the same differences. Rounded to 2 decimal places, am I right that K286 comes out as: 0.84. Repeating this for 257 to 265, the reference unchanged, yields 1.47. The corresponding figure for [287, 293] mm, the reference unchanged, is 0.90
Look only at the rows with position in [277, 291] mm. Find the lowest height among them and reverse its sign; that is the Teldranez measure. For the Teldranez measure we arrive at -105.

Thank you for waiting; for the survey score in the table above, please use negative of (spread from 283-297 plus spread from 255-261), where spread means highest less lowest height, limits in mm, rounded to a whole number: -27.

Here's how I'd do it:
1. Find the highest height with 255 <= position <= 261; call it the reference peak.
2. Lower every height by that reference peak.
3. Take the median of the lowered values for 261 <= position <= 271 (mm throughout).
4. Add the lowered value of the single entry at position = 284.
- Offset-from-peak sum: 75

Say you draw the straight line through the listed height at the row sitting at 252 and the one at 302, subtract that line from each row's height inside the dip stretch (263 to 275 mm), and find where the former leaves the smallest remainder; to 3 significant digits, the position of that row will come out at 264 mm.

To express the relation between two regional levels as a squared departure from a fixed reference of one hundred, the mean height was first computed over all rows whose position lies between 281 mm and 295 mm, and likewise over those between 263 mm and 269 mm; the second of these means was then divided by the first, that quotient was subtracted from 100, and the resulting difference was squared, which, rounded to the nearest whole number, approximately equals 9897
